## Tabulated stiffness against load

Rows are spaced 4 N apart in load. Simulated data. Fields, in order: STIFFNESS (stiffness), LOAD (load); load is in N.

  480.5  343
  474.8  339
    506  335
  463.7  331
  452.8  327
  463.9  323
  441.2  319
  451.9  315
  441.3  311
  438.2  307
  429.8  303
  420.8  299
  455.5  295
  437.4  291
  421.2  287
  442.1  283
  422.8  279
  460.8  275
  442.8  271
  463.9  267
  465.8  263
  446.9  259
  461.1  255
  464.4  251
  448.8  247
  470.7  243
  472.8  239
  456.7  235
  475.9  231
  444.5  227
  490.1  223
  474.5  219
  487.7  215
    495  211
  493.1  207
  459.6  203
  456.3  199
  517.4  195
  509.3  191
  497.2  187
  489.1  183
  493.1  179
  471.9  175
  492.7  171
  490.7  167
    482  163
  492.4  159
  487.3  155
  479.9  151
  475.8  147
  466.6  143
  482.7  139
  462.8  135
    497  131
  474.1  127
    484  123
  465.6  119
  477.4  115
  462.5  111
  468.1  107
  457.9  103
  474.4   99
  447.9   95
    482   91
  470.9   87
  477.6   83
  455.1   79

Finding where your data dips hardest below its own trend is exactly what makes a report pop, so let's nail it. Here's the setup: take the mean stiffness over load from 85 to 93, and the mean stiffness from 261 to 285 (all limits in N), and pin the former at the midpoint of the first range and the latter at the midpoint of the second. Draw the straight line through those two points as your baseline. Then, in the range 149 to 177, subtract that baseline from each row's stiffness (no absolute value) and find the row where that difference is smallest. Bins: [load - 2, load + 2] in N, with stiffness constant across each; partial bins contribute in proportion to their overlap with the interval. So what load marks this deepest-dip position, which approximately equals 175 N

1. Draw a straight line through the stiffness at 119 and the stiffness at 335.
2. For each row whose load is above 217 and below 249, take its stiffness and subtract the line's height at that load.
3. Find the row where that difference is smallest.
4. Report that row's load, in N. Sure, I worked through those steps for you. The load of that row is 227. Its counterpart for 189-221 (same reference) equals 199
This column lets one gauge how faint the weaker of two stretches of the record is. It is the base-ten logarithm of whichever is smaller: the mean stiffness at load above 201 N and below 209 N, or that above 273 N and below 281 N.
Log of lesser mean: 2.65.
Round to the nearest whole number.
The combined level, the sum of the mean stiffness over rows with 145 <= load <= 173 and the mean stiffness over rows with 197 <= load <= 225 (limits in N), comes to 965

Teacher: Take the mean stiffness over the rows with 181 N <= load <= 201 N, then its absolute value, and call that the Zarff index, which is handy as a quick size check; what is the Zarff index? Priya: 494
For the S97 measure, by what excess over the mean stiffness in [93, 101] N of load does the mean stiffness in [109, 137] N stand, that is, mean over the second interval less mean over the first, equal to 14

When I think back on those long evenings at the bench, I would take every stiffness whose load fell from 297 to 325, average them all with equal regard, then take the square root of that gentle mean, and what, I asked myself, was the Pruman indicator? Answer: 21.0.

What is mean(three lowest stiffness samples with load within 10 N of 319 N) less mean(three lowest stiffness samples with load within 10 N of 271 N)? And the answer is 3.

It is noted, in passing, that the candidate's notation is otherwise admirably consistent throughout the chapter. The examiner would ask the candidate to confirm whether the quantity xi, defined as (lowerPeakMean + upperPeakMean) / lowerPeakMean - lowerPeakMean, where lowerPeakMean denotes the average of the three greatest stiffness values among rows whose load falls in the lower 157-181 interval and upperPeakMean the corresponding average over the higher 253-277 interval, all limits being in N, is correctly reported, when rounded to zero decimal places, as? -491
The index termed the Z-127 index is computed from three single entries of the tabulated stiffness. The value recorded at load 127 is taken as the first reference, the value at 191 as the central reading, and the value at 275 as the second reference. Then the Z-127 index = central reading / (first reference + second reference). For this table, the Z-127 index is 0.545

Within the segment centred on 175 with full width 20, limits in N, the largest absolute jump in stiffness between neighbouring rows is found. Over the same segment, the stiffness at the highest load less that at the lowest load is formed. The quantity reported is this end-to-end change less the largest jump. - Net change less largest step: -23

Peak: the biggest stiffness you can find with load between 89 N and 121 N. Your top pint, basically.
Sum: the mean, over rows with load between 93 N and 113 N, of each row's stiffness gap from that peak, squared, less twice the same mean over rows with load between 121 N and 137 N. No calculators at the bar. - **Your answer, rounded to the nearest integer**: 145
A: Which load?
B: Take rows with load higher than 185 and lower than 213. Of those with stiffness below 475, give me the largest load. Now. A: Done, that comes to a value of 203 N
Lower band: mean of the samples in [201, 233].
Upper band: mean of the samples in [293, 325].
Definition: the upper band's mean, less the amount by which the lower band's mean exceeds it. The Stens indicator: 408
